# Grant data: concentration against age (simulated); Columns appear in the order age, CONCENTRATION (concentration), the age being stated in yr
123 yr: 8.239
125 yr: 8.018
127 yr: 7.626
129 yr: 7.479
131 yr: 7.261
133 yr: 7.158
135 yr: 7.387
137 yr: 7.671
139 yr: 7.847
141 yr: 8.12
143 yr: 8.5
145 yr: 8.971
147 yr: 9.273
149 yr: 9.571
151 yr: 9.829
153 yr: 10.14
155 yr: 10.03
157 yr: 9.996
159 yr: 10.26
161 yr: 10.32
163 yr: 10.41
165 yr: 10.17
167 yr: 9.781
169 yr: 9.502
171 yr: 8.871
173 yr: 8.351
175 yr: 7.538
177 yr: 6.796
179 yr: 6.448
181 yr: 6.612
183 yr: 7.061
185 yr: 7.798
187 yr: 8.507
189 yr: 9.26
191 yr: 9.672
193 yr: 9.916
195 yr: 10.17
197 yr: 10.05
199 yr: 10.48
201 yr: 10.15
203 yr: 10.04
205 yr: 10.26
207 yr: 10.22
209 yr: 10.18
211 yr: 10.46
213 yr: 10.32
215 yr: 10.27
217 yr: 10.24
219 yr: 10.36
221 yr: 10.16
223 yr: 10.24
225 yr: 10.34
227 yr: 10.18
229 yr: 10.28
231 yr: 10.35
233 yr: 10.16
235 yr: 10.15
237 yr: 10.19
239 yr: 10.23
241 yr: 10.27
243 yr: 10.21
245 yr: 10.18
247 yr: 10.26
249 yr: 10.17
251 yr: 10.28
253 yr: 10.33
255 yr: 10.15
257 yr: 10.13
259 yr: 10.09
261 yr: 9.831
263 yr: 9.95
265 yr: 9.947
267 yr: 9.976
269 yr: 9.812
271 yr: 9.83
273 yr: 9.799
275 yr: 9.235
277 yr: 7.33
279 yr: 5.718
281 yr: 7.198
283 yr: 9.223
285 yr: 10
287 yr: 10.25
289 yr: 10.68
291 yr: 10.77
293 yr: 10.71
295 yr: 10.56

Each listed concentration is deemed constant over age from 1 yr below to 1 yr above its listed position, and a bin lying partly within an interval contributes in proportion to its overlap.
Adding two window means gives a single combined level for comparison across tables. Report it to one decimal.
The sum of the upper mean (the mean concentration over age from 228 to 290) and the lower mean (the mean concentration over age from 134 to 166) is 19.0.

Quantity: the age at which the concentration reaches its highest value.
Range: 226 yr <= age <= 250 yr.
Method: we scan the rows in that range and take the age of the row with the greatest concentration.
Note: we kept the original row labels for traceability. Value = 231 yr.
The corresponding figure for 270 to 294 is 291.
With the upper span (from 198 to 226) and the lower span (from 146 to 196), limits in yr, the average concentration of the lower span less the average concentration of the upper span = -1.2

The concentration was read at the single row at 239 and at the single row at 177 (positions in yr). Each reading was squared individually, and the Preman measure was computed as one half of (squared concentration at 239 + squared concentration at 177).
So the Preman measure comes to 75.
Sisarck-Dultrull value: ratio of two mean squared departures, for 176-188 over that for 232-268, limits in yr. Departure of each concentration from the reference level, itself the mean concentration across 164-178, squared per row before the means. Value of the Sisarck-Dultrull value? 1.38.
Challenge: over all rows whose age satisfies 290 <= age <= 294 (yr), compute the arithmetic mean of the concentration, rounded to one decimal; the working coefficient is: 10.7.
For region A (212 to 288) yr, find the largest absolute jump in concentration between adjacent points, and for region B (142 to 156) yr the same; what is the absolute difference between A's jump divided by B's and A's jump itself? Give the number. 2.3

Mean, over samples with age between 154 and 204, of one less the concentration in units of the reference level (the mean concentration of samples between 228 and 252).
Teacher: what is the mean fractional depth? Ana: 0.11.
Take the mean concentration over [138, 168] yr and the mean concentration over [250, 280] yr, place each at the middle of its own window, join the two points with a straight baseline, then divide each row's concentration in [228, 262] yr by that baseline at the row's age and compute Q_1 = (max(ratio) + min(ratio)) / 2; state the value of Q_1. 1.06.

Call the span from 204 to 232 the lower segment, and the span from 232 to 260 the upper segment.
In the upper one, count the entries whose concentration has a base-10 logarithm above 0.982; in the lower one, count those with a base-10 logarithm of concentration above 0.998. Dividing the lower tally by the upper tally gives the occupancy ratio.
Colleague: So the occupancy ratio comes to 1.0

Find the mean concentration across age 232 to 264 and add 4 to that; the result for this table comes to 14.2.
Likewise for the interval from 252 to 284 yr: 13.3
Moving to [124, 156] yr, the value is 12.4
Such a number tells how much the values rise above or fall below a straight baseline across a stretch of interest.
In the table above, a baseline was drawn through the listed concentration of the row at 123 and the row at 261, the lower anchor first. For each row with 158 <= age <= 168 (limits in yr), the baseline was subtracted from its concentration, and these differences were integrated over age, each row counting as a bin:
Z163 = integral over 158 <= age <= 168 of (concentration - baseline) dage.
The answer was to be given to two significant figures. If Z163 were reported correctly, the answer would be 15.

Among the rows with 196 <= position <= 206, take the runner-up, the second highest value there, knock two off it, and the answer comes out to 8.3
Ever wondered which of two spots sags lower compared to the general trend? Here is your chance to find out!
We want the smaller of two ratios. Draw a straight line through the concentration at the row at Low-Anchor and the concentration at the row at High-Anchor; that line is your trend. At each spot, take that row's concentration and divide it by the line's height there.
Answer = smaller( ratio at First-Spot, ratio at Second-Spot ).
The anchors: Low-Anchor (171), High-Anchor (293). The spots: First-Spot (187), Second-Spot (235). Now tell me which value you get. 0.93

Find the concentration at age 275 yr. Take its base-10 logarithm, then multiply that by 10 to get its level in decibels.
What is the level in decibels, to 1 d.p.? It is 9.7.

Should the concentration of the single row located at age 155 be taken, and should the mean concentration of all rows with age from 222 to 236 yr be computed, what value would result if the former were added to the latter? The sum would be 20.3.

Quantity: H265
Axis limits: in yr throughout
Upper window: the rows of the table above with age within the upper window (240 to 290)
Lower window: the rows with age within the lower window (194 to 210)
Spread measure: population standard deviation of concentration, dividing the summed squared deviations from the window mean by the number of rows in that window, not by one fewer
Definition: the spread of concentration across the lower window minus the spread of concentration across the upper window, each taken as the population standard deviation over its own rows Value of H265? -1.0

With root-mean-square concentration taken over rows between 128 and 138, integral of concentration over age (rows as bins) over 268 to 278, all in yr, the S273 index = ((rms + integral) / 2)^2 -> 2470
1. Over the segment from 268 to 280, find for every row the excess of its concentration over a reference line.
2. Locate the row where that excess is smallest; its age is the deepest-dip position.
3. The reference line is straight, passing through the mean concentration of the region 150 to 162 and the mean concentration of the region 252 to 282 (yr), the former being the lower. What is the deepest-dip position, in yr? 279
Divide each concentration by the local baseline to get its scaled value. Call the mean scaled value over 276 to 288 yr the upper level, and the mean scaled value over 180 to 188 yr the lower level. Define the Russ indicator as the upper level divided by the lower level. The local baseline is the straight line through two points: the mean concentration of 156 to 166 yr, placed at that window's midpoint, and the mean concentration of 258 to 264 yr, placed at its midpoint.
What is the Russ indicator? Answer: 1.14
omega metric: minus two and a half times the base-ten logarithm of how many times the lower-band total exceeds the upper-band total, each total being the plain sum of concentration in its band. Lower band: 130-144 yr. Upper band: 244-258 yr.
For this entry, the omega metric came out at 0.31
